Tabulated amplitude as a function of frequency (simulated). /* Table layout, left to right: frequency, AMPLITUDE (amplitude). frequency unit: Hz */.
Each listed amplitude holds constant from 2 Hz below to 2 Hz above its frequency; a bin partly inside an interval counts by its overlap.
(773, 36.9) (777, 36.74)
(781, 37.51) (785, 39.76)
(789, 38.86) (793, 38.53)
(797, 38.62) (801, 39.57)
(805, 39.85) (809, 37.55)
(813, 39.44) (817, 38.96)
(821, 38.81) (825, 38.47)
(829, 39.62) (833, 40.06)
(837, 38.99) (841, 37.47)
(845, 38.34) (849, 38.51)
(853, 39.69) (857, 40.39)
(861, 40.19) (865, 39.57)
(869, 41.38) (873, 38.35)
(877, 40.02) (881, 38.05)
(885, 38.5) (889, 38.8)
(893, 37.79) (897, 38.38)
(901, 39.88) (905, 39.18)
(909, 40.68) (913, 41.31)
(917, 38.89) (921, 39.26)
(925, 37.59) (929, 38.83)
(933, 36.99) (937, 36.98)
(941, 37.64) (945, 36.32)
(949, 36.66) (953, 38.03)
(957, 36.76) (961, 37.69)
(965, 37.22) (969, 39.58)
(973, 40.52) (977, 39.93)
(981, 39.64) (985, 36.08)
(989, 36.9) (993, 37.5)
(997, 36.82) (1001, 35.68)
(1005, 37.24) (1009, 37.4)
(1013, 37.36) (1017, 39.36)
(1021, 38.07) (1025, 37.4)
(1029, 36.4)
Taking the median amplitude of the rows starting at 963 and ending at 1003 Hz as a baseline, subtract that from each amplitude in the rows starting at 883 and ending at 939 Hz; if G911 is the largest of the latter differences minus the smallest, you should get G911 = 4.3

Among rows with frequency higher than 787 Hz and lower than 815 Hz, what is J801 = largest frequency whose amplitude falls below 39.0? 809 Hz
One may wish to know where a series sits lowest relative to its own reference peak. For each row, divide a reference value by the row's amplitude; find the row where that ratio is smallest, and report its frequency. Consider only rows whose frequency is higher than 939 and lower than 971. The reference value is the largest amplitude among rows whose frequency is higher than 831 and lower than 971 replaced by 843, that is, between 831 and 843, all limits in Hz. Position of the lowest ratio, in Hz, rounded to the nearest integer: 969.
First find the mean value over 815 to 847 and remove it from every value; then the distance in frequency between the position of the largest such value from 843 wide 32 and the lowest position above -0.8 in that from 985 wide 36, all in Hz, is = 112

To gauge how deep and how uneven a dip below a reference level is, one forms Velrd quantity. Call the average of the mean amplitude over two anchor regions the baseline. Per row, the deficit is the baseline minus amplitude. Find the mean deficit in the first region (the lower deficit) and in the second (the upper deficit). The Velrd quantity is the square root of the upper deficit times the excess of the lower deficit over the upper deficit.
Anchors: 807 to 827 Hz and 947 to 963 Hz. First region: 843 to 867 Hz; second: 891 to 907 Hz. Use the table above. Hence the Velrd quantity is 0.73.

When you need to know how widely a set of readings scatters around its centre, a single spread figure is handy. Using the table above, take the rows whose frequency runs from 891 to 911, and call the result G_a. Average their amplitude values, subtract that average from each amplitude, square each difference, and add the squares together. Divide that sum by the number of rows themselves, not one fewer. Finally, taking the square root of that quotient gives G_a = 1.0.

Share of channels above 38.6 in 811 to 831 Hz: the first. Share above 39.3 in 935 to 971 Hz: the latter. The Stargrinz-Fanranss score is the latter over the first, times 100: 14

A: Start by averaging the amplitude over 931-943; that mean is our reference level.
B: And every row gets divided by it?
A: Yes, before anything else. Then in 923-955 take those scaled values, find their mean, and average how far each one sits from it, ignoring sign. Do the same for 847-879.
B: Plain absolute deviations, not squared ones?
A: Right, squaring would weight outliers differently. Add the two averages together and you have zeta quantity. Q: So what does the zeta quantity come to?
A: 0.0370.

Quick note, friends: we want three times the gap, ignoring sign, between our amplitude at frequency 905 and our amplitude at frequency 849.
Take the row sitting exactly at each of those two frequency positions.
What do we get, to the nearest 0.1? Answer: 2.0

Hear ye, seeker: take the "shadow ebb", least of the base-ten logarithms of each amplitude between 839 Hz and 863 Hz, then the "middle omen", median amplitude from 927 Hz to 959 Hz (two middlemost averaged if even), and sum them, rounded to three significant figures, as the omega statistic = 38.6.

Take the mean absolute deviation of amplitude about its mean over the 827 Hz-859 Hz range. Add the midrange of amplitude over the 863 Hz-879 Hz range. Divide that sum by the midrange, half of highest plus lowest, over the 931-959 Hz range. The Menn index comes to 1.09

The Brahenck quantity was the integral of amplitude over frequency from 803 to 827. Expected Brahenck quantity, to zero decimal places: 932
